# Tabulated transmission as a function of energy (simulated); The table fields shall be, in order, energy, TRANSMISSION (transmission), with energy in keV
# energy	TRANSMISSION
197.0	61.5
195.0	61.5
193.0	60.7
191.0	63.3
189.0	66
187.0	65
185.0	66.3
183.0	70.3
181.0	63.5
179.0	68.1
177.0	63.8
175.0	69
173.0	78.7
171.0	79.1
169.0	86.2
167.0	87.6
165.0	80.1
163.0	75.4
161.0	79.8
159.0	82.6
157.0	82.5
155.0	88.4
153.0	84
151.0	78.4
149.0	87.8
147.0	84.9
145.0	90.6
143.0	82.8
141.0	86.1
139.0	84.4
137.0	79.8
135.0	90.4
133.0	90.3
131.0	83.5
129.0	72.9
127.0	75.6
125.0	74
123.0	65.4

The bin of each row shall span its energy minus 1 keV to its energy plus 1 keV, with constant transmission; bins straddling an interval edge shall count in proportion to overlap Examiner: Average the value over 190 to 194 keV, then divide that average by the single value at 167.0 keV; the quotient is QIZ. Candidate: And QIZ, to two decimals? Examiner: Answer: 0.71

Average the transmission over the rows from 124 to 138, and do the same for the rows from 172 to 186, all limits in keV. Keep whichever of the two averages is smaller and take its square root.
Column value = 8.3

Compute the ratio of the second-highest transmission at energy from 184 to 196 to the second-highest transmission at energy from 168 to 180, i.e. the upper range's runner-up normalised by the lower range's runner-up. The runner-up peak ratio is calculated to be 0.83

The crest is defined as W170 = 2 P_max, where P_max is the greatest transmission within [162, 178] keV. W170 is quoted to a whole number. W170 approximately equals 175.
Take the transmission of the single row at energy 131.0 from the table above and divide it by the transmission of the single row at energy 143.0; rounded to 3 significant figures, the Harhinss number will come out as 1.01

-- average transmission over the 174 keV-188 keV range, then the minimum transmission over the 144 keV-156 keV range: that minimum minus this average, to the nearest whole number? 12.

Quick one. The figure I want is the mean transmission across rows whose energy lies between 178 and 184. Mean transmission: 67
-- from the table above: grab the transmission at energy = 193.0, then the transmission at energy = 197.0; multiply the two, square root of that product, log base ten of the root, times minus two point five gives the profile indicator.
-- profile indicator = -4.47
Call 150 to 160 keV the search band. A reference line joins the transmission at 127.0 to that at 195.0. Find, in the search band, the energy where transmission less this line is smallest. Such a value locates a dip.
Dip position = 151.0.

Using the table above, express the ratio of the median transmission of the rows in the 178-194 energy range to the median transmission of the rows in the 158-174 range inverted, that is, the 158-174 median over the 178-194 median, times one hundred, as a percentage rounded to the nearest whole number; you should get 122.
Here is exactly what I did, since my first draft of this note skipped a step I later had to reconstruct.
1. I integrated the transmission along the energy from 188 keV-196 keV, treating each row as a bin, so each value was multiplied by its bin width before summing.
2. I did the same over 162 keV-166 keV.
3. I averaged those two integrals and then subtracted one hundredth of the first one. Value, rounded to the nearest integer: 402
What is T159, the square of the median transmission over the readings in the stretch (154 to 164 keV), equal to 6806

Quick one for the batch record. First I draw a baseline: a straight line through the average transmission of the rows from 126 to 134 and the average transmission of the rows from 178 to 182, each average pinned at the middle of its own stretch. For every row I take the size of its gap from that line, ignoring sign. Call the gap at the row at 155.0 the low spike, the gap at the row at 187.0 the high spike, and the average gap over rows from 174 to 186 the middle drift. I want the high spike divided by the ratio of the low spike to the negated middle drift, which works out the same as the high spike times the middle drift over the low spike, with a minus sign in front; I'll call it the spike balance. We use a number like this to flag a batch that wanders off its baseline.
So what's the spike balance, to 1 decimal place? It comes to -0.2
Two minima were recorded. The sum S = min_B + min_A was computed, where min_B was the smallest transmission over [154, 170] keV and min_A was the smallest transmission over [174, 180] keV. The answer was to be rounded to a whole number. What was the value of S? 139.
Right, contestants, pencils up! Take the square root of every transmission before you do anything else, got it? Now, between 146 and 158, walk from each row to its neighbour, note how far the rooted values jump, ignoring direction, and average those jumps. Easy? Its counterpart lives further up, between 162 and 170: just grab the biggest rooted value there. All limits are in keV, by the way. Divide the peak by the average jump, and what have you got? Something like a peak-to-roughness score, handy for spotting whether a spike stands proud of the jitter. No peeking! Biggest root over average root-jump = 30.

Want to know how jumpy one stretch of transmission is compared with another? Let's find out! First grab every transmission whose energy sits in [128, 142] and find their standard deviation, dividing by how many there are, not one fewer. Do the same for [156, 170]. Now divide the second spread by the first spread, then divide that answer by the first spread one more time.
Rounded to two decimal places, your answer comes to 0.12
